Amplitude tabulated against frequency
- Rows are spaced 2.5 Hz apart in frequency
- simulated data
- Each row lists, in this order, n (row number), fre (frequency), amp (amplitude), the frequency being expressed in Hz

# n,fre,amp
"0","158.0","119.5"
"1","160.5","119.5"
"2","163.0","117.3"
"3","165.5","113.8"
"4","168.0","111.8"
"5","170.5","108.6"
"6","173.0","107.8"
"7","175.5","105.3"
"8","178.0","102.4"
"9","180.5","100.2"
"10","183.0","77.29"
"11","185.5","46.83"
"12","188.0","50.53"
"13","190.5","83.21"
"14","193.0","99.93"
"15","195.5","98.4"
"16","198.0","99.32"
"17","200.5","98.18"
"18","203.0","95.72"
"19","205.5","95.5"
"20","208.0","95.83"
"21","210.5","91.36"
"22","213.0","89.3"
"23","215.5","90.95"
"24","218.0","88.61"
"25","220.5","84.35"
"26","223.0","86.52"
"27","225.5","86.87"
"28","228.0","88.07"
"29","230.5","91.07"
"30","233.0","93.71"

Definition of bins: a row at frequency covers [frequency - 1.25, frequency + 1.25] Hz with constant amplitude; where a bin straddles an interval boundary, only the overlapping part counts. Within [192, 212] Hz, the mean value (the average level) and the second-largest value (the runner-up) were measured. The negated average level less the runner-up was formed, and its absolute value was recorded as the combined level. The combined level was 196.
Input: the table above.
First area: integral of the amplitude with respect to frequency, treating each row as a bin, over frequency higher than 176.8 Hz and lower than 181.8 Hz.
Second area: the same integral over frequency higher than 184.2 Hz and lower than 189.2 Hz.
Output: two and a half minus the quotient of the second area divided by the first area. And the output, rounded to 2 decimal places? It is 2.02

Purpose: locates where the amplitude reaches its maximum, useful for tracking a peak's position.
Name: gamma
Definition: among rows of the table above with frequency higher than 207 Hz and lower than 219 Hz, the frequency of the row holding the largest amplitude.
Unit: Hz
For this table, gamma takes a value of 208.0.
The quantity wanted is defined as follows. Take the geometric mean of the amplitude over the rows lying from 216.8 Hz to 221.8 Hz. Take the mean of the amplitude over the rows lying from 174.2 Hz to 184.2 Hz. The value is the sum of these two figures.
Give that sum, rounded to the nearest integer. 183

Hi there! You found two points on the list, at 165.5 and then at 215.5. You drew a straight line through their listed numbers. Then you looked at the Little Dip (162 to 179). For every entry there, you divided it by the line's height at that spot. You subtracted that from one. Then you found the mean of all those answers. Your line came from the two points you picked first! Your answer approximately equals 0.018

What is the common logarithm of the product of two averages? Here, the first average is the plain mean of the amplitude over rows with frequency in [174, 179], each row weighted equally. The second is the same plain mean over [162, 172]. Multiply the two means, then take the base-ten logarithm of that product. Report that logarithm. 4.07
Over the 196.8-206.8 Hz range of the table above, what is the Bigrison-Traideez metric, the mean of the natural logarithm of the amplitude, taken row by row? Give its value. 4.58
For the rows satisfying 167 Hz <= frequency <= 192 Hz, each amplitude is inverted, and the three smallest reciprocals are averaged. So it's 0.0091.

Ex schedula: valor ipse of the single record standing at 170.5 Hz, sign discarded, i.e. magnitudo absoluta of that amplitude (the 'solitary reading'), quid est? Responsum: 109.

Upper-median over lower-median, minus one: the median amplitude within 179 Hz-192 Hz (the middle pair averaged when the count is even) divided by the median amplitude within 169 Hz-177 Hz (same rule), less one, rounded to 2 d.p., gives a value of -0.28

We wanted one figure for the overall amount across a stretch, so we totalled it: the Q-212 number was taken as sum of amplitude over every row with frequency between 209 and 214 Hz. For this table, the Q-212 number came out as 181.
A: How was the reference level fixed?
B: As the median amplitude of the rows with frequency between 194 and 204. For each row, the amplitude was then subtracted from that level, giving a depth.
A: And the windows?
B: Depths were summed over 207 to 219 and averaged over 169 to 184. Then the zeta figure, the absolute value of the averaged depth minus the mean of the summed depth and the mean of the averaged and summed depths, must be 28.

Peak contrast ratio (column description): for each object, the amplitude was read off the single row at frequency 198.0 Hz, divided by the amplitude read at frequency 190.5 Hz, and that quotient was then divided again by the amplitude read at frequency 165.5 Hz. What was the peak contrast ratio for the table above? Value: 0.0105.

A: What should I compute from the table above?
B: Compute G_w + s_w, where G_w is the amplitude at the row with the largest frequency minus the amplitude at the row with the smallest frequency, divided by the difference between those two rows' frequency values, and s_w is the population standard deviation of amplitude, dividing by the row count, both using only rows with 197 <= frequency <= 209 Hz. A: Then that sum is 1.2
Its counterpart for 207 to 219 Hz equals 1.8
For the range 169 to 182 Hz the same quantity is 2.3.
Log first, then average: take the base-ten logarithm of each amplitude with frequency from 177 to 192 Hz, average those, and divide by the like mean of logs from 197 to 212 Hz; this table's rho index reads 0.94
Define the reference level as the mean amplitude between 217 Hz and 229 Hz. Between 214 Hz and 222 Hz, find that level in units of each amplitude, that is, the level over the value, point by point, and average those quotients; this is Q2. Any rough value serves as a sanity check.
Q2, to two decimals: 0.99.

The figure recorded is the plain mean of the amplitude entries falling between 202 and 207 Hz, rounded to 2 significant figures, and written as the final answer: 96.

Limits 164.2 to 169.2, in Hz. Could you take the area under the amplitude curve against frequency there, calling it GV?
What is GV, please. 564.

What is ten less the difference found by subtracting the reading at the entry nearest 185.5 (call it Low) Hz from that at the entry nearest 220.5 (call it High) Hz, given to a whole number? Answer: -28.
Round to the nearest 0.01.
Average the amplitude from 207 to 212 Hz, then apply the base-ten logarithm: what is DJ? 1.97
